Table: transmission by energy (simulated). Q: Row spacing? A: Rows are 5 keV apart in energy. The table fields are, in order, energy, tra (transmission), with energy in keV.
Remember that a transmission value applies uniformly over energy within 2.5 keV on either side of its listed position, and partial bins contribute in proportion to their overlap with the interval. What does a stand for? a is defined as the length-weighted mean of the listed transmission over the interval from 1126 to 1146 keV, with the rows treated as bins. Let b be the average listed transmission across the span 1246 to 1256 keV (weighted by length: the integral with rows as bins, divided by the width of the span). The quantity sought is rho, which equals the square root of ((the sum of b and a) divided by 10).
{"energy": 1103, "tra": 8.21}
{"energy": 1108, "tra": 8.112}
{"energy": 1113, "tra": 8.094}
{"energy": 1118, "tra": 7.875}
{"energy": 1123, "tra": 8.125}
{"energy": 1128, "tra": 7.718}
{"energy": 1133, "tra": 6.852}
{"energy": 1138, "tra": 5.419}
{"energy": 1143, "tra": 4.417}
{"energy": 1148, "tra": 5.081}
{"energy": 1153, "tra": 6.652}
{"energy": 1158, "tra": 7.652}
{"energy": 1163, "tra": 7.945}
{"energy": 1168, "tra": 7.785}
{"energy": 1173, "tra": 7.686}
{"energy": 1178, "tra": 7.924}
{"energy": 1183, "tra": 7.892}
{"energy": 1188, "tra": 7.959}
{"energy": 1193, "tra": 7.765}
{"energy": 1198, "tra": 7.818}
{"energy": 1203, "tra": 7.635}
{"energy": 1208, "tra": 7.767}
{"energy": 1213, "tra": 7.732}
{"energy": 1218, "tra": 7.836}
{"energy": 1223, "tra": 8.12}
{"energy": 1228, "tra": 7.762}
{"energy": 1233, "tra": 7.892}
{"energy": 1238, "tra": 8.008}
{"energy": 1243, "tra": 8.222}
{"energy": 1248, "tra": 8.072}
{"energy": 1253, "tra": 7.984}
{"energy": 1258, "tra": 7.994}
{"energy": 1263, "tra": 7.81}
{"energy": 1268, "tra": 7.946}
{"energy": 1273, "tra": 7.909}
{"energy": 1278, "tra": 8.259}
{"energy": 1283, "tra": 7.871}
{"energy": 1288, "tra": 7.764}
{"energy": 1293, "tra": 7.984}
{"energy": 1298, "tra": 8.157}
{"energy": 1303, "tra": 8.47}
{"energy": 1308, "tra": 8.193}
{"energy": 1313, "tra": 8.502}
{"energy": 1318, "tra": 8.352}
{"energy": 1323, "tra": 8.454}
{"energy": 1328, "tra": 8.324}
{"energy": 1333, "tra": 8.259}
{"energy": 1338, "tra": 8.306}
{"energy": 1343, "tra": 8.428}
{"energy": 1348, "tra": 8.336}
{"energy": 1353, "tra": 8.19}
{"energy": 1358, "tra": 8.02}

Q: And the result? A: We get 1.19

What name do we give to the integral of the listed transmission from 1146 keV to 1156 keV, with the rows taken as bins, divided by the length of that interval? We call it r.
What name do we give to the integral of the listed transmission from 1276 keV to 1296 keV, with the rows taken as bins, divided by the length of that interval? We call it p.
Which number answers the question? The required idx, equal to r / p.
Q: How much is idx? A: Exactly 0.75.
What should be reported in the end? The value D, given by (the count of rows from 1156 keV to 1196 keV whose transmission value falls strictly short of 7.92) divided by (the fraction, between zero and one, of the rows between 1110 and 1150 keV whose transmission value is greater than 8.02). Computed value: 20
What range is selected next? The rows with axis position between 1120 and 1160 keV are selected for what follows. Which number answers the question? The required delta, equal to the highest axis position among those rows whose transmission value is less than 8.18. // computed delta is 1158 keV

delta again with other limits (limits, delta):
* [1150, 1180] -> 1178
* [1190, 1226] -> 1223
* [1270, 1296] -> 1293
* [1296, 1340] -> 1298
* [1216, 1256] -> 1253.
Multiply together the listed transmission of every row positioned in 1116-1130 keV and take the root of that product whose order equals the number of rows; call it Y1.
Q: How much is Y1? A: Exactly 7.9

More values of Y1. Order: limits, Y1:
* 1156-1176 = 7.8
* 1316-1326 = 8.4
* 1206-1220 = 7.8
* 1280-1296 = 7.9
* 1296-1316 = 8.3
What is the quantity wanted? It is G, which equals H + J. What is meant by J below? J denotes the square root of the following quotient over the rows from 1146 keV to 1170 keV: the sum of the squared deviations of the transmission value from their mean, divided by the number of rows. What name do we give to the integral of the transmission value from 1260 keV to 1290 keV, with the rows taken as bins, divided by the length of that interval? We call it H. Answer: 9.0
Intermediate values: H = 7.93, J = 1.07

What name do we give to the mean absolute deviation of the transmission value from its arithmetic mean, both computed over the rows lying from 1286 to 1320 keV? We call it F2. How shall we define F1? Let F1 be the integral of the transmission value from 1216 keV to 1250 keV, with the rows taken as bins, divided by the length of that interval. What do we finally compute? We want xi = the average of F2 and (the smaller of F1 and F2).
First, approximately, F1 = 7.99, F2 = 0.20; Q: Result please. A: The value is 0.20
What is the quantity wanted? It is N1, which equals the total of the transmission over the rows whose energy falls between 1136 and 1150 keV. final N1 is 14.9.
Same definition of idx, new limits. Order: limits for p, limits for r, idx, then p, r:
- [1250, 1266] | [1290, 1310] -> 1.03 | 7.93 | 8.19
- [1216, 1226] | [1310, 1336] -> 1.05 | 7.97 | 8.37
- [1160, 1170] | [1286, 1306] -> 1.03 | 7.86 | 8.10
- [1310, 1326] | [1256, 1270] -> 0.94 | 8.42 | 7.91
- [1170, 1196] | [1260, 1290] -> 1.01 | 7.84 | 7.93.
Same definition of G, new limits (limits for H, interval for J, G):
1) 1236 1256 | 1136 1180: 9.4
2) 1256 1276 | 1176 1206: 8.0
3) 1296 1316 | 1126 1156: 9.5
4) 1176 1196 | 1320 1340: 8.0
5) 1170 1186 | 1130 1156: 8.8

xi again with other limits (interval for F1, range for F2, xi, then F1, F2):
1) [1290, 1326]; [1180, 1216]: 0.08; 8.29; 0.08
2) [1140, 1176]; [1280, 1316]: 0.22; 6.74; 0.22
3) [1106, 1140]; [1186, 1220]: 0.07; 7.48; 0.07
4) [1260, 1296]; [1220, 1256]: 0.11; 7.94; 0.11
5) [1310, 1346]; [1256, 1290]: 0.11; 8.37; 0.11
